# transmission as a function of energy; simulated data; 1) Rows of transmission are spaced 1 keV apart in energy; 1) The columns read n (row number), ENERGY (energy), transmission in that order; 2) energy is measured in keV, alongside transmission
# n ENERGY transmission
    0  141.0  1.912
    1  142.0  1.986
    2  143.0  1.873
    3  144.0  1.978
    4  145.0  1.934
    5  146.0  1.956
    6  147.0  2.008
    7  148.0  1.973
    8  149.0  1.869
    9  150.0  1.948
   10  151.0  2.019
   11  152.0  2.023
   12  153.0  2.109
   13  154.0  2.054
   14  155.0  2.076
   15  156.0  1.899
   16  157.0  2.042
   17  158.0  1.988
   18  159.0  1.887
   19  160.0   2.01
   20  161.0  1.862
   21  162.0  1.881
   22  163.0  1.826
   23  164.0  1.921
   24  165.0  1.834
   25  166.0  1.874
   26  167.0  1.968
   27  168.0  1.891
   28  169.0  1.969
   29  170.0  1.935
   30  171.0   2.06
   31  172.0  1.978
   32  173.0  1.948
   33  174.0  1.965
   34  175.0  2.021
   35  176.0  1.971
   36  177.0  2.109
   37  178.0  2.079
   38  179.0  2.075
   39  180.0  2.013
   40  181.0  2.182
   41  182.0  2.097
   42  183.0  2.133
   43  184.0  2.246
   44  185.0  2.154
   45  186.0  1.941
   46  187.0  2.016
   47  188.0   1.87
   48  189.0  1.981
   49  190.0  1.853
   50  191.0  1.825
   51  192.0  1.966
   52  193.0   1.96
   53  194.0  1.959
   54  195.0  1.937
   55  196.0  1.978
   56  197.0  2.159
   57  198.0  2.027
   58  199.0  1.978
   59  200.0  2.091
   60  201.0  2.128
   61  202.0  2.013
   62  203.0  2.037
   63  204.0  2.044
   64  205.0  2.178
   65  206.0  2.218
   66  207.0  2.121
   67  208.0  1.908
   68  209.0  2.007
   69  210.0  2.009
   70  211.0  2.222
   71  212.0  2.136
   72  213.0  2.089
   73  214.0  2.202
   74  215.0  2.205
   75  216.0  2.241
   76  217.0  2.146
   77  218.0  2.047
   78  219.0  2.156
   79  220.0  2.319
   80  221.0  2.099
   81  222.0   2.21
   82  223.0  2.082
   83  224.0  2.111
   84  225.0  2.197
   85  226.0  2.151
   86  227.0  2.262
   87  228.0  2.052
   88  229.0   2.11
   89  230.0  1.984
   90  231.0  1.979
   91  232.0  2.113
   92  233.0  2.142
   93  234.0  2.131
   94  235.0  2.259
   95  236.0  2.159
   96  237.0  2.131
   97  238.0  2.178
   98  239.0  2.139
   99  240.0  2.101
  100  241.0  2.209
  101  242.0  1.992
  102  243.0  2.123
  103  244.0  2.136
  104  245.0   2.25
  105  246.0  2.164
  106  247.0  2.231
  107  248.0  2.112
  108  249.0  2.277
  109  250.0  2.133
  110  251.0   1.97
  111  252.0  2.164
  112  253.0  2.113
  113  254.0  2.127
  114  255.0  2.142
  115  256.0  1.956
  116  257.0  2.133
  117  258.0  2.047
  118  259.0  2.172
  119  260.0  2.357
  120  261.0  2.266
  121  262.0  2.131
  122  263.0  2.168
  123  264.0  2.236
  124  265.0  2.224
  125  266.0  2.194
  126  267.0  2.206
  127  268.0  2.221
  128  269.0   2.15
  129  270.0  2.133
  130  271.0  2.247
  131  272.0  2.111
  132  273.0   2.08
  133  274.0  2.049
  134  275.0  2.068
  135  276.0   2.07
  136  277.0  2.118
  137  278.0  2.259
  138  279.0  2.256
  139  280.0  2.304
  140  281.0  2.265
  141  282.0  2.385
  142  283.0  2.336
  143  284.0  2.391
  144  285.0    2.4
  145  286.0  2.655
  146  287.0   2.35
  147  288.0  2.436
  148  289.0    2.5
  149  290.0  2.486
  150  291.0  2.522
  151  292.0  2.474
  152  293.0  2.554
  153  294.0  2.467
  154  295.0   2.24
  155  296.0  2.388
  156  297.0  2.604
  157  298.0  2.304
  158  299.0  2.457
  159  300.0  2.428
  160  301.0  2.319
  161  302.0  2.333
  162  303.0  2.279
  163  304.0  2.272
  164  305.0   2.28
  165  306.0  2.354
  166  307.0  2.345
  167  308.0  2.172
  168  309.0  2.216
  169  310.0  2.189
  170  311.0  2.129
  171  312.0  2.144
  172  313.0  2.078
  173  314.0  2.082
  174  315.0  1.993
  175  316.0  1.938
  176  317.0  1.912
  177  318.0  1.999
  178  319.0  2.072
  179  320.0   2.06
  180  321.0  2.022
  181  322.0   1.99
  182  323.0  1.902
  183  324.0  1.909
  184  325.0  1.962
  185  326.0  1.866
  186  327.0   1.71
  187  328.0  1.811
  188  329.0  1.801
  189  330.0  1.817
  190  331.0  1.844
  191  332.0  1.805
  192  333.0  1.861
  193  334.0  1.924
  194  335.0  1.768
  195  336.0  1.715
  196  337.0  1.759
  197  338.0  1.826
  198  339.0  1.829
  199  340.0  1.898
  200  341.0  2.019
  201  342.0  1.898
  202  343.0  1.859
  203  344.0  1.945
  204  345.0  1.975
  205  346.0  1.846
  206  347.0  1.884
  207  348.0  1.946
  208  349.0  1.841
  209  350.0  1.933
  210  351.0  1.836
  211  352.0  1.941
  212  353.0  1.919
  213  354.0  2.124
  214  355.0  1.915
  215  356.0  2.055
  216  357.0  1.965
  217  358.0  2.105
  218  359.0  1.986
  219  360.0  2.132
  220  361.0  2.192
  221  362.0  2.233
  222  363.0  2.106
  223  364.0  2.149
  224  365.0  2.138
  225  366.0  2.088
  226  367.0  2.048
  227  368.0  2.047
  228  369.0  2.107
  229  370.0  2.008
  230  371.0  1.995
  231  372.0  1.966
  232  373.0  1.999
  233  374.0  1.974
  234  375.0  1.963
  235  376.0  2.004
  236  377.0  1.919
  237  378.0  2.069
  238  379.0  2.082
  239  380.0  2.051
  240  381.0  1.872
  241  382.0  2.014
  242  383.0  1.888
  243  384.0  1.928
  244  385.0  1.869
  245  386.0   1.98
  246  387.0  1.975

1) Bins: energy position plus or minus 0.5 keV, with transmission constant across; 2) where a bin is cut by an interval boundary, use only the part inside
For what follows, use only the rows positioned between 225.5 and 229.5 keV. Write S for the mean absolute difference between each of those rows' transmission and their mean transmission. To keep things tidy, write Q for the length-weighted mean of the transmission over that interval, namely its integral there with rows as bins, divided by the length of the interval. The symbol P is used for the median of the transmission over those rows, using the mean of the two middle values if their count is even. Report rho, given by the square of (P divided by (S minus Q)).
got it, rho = 1.05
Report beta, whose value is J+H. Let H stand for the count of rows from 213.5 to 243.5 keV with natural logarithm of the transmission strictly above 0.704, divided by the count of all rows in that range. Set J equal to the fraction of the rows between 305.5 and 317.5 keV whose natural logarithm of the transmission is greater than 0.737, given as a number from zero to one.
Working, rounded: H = 0.900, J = 0.58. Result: 1.48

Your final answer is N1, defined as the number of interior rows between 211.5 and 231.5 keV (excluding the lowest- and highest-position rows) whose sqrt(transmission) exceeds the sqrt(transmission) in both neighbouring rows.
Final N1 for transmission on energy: 6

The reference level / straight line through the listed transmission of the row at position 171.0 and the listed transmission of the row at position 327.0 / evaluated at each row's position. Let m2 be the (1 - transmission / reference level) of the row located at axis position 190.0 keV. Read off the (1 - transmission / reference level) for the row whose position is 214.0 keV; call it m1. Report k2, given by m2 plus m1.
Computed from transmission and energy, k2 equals -0.04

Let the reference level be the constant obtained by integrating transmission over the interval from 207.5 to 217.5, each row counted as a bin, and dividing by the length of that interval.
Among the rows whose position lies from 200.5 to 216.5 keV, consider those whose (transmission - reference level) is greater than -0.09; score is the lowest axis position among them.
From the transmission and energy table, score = 201.0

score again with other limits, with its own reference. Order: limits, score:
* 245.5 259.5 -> 246.0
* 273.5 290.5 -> 274.0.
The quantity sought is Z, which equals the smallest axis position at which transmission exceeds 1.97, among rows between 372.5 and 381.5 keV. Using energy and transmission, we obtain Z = 373.0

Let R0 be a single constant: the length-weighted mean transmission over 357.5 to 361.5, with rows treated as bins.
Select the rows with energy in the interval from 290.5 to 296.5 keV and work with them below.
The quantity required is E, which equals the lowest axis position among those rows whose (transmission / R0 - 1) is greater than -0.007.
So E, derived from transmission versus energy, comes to 291.0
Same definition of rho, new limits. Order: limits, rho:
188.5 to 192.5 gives 1.08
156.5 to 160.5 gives 1.07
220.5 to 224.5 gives 1.02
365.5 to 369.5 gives 1.02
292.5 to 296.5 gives 1.10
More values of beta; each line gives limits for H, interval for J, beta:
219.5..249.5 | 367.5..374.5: 1.04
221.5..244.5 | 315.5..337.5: 0.87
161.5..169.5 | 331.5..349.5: 0.00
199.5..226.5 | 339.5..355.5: 0.91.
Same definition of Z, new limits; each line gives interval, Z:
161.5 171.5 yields 171.0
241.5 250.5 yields 242.0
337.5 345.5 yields 341.0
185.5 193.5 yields 187.0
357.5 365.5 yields 358.0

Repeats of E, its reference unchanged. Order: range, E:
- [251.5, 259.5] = 252.0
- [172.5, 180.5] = 177.0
